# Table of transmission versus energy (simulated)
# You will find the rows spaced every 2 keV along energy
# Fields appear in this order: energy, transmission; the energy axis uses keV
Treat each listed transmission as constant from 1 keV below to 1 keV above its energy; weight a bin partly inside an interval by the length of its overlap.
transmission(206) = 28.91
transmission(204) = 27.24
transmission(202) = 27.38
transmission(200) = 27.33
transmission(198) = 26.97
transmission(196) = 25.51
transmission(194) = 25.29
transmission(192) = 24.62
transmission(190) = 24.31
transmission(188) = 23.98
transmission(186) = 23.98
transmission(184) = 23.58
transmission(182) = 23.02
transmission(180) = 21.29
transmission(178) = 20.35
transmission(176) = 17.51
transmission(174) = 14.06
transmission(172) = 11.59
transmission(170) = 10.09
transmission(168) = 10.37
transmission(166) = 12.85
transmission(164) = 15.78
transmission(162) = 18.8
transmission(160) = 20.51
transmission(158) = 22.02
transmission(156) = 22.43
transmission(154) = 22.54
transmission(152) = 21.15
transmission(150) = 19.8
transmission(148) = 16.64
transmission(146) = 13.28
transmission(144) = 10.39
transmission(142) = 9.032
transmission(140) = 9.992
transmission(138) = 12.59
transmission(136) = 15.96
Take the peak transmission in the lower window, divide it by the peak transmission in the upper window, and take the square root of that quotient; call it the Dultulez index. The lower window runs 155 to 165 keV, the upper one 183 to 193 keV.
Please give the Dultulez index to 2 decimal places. 0.95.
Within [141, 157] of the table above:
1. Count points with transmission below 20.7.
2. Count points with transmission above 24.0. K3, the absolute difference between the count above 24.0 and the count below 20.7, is 5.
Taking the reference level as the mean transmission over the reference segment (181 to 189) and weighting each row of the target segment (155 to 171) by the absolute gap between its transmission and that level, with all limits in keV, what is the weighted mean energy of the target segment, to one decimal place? 166.0 keV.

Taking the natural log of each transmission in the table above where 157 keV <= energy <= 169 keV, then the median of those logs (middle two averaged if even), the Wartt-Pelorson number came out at 2.85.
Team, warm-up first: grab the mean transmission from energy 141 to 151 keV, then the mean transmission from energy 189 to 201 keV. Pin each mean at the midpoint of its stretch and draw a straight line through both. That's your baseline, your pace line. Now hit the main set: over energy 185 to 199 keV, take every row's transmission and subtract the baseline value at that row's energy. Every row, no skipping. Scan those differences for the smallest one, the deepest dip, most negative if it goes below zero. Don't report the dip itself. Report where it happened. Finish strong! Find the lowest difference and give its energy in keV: 196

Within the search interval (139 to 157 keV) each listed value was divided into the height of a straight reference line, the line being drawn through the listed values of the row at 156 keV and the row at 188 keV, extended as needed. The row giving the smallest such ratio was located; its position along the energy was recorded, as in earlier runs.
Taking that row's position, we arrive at 154 keV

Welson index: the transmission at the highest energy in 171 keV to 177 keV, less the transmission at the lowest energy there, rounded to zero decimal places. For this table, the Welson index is 6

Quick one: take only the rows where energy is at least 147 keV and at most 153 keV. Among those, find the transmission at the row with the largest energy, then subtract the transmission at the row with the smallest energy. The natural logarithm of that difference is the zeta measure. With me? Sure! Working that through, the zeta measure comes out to 1.5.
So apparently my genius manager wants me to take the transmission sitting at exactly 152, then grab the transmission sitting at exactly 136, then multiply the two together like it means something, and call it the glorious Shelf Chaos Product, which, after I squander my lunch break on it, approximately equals 338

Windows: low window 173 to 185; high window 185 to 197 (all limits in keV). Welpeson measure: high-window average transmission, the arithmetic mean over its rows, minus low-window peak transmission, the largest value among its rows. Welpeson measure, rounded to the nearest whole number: 1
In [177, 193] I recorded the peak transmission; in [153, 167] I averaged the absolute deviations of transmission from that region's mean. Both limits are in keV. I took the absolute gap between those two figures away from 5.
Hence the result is -16.6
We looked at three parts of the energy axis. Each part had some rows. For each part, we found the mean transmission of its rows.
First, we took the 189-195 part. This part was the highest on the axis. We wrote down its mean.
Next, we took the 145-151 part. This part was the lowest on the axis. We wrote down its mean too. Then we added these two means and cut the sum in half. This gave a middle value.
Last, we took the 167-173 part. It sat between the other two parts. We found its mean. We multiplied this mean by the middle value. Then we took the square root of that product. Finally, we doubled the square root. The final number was 30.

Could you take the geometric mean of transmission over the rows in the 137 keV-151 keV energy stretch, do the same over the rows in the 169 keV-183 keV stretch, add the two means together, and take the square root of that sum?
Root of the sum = 5.4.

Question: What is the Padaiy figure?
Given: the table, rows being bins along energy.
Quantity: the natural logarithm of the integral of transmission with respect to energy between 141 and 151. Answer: 4.93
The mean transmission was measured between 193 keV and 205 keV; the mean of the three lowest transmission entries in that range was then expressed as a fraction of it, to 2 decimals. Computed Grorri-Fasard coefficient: 0.97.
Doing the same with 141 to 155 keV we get 0.68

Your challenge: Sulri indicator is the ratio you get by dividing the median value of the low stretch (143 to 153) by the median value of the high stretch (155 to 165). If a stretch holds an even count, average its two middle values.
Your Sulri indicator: 0.81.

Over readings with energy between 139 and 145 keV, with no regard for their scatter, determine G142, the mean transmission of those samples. 9.8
